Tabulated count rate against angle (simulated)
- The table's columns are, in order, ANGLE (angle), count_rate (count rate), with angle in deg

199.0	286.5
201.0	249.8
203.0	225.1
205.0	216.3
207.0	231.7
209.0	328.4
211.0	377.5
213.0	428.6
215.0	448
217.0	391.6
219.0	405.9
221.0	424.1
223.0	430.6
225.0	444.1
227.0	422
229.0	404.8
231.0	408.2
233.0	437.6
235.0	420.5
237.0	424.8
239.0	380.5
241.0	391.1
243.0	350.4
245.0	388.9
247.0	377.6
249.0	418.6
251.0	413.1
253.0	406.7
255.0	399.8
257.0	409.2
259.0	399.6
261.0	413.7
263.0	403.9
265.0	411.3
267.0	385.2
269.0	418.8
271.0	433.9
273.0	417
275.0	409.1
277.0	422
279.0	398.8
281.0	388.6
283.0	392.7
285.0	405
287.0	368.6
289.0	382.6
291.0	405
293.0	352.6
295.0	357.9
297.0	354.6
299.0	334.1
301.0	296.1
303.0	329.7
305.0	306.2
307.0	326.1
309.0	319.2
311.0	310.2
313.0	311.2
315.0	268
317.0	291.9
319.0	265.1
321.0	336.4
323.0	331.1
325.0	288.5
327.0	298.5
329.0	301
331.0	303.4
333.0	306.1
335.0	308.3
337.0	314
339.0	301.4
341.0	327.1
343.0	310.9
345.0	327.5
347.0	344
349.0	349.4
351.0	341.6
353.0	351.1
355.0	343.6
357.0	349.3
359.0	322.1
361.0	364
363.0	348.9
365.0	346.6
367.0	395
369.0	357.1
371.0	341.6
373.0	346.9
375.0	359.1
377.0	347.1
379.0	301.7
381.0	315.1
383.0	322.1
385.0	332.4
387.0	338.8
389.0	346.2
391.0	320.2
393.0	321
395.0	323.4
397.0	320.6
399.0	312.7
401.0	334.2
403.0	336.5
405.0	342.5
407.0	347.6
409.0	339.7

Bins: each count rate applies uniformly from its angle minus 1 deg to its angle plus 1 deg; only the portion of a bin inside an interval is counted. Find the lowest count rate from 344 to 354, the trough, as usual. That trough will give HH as 327.5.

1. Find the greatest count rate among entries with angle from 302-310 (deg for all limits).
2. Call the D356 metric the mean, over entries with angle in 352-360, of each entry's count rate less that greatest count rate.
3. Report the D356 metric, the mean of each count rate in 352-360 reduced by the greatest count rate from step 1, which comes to 12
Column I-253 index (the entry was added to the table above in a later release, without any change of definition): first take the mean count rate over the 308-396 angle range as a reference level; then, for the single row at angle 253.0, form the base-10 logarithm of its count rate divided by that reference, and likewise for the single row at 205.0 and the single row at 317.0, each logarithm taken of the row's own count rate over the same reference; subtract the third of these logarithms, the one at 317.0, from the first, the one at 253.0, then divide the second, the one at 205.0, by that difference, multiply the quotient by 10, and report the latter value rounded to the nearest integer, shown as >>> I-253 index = -12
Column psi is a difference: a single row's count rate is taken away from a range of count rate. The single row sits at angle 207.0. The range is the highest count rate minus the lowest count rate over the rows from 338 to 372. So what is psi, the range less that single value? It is -138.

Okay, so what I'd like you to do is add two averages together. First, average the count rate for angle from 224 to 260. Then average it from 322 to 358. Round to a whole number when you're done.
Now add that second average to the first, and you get 727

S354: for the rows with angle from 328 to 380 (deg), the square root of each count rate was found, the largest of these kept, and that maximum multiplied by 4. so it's 79.5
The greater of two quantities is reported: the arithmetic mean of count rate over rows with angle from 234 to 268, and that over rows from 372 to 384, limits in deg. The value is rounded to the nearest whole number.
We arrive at 400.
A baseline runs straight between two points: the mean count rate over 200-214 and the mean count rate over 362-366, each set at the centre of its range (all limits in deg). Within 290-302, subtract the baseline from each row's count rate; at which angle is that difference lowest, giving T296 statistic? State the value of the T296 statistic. 301.0 deg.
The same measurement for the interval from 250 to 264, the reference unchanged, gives 259.0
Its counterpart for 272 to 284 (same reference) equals 281.0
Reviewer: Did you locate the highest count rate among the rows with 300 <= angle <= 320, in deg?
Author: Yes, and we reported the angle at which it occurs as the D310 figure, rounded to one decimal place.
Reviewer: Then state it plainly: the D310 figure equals 303.0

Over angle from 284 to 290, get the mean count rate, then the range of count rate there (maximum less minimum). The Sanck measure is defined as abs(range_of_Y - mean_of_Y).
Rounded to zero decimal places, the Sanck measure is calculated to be 349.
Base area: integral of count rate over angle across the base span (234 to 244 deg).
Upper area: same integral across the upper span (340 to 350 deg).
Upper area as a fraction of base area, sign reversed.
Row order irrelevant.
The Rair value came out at -0.84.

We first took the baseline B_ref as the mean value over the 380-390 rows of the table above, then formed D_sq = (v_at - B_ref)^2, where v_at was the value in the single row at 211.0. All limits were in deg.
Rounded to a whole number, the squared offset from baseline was 2170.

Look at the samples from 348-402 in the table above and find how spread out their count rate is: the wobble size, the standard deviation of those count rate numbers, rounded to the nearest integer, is 19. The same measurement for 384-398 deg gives 10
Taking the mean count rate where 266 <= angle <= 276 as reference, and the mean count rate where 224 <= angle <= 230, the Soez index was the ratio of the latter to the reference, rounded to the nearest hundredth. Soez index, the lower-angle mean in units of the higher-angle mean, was 1.03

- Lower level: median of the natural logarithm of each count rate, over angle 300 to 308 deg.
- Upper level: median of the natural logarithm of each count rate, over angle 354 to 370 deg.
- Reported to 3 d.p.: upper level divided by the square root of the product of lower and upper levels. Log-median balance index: 1.009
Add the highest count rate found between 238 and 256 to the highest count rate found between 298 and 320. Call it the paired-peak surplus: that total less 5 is 748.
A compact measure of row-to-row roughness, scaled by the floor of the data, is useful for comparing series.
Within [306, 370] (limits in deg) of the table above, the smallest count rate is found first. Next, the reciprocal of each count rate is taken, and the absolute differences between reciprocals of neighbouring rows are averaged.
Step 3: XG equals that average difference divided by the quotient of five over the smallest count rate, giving 0.0093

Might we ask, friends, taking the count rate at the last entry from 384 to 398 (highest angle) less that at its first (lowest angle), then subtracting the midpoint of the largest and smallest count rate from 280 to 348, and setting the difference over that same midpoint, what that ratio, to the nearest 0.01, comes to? -1.04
